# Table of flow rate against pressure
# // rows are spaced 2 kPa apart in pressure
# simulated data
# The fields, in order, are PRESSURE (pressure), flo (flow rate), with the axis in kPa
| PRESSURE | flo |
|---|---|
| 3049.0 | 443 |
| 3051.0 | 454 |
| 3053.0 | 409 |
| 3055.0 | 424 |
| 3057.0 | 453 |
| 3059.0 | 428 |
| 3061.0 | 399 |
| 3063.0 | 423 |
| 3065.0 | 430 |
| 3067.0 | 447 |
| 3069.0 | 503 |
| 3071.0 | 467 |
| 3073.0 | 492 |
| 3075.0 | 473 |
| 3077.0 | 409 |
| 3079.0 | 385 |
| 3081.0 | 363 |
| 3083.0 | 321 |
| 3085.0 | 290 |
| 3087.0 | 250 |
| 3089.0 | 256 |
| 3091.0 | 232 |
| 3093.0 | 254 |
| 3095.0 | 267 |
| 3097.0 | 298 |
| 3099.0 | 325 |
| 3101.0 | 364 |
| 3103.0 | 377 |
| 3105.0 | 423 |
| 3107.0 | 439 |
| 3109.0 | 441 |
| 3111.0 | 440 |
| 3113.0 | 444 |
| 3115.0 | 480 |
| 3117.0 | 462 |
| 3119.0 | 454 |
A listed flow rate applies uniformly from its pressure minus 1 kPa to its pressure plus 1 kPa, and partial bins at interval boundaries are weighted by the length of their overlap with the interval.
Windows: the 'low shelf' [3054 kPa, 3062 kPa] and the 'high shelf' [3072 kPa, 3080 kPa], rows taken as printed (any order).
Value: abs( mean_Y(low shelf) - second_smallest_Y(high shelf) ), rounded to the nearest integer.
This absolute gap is 17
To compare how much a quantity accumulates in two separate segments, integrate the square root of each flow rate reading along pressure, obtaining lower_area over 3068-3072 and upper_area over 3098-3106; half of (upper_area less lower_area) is 33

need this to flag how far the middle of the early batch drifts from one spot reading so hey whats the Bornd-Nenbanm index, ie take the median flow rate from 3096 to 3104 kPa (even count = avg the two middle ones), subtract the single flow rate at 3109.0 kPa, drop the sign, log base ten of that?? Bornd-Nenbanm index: 1.98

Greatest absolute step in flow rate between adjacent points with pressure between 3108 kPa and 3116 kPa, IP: 36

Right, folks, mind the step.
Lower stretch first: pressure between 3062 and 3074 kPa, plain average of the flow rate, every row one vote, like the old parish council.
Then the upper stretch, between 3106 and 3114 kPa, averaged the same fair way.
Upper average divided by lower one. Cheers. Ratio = 0.96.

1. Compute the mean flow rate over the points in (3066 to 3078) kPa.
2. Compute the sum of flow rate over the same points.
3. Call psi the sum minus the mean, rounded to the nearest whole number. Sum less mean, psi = 2326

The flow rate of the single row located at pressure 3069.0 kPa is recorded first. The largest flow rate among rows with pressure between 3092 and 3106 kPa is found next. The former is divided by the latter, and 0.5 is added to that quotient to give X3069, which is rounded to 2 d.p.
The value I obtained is 1.69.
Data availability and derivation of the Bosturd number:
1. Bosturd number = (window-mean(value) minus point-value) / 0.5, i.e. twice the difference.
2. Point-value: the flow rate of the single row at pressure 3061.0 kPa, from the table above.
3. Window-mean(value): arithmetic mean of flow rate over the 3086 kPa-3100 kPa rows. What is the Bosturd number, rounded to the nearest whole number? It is -260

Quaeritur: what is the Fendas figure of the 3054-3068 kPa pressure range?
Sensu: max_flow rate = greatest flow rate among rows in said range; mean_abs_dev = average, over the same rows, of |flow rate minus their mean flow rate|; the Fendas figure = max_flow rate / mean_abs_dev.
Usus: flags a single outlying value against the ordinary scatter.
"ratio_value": 37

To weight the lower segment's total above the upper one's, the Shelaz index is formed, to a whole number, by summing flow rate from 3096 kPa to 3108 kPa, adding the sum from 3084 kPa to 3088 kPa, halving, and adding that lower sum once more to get 1923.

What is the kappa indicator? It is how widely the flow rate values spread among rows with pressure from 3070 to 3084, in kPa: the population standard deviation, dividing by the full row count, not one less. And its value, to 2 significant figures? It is 59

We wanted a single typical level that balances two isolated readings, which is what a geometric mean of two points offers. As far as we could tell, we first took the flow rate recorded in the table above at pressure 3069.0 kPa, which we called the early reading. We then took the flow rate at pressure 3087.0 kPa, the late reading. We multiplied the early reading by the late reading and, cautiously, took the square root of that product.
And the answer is 355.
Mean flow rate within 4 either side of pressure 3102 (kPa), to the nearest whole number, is 372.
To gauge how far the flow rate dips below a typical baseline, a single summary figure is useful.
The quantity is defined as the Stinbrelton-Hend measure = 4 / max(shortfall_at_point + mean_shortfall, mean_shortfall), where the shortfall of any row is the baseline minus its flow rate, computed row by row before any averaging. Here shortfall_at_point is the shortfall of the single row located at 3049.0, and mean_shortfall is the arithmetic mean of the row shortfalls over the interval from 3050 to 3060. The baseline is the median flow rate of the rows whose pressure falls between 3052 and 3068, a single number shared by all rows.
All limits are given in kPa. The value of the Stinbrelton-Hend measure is -0.53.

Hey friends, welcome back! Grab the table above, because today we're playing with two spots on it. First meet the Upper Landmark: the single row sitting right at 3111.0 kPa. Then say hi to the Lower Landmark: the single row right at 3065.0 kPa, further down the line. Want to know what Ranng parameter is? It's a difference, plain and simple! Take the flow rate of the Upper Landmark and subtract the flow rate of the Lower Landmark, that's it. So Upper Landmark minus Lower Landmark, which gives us 10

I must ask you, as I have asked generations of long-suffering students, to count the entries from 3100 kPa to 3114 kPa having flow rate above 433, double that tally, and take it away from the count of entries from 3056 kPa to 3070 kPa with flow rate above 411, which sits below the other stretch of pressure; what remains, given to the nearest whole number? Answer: -2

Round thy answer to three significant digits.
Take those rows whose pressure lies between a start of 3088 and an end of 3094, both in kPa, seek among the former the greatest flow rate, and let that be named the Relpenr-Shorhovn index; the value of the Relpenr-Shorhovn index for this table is 256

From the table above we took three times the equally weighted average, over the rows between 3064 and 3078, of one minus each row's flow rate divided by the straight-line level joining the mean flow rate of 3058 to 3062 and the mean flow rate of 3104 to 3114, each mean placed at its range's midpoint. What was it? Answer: -0.3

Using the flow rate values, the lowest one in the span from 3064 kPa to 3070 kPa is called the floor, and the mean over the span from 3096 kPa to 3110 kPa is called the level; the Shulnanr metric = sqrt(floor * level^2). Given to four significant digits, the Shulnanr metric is 7901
